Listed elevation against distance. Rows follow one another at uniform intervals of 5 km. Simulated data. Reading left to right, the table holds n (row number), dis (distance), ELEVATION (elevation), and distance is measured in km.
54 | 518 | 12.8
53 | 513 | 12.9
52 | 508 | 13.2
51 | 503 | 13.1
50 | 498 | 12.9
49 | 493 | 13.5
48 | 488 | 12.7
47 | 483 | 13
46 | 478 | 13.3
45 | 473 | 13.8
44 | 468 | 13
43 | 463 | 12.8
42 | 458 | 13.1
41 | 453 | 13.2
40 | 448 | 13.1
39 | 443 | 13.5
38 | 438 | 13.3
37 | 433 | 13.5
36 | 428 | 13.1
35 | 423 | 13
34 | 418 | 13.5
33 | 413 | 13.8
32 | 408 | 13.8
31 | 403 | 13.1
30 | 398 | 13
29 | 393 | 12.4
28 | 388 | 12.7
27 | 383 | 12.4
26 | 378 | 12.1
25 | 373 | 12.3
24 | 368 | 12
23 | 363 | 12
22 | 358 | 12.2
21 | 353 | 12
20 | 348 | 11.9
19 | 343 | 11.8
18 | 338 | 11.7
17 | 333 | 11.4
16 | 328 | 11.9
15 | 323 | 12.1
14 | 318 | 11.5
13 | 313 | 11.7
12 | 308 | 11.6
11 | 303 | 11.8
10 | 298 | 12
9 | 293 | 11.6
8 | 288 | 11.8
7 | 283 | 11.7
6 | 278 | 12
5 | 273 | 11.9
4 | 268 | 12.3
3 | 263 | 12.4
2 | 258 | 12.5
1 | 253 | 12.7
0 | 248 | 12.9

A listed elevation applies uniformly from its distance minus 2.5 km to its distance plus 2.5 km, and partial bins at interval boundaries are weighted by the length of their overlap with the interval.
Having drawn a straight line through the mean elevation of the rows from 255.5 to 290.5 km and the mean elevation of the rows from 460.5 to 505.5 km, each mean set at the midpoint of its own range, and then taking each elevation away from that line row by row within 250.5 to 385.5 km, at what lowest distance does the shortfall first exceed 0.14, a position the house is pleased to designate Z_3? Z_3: 273 km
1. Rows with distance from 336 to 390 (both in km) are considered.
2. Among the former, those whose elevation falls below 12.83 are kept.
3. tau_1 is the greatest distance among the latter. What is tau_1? 388 km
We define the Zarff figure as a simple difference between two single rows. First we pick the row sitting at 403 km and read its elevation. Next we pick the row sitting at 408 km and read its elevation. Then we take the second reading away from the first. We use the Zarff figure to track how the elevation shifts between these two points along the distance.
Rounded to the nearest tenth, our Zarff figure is -0.7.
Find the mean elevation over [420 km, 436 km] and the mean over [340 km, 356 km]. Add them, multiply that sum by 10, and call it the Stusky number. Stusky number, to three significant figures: 251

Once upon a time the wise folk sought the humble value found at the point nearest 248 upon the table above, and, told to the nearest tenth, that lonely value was 12.9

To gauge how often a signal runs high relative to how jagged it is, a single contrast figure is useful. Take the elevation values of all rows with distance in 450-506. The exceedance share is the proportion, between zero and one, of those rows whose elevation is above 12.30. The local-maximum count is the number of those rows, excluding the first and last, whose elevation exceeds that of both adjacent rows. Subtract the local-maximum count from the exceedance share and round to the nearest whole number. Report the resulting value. -1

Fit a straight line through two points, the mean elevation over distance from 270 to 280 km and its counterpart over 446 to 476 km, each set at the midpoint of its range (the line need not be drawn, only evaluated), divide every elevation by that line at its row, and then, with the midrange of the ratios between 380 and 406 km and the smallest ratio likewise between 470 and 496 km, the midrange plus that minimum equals 1.95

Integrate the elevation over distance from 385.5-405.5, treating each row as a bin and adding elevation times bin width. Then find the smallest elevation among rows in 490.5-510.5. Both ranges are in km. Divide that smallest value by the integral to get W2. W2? 0.0504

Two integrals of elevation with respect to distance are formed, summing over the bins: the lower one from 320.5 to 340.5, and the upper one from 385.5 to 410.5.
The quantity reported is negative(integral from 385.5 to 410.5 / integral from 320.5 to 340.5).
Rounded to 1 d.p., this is -1.4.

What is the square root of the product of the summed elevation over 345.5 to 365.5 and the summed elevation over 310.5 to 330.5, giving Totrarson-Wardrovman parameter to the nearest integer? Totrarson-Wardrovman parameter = 48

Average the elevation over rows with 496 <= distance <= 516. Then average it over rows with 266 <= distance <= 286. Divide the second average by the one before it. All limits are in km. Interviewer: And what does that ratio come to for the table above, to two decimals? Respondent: 0.92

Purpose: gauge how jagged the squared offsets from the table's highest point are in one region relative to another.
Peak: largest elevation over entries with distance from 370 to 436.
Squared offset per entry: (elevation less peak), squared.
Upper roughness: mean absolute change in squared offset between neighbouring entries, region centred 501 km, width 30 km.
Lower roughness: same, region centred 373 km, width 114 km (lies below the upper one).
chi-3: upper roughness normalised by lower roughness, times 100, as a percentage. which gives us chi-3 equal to 76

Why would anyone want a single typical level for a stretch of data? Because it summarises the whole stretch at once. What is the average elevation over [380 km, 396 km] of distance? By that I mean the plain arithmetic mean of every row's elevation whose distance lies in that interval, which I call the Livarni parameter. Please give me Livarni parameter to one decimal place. 12.5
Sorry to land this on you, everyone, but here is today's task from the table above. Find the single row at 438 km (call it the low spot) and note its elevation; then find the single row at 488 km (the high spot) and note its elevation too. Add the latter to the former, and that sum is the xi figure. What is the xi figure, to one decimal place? 26.0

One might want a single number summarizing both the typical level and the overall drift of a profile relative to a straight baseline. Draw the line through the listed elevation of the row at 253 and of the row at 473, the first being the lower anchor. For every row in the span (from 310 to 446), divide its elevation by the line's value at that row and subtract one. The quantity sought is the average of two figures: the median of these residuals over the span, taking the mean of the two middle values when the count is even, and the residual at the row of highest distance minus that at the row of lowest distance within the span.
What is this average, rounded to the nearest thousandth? 0.007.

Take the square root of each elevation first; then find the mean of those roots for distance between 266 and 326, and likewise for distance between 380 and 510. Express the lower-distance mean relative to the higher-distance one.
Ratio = 0.949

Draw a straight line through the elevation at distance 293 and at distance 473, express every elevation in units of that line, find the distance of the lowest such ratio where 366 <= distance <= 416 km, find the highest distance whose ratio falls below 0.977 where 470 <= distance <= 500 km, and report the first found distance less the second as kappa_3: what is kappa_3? -120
